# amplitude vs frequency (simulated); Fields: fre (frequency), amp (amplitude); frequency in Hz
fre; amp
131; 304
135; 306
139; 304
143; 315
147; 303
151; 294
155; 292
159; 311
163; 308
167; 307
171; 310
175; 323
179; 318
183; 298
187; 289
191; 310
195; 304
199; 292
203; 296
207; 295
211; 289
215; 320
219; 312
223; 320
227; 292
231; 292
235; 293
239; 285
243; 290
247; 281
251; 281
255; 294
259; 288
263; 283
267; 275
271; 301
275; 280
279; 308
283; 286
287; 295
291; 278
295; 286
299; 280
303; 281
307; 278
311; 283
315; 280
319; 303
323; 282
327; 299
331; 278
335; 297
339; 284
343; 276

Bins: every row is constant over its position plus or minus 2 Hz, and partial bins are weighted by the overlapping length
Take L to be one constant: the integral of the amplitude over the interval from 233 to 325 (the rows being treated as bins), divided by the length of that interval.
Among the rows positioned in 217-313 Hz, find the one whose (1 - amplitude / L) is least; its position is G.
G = 223 Hz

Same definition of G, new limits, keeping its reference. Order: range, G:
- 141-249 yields 175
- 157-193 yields 175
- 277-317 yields 279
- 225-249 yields 235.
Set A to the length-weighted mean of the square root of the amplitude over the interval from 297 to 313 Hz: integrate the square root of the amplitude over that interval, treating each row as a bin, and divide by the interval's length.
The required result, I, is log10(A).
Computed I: 1.22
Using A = 16.7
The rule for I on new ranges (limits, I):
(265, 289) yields 1.23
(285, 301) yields 1.23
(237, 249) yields 1.23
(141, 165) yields 1.24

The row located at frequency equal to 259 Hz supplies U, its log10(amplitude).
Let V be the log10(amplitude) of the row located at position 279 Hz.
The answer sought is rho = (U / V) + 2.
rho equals 2.99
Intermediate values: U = 2.459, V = 2.49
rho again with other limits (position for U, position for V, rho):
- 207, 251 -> 3.01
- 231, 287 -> 3.00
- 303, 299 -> 3.00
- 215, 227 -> 3.02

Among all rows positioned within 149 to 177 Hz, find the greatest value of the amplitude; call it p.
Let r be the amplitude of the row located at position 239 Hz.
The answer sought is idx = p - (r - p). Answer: 361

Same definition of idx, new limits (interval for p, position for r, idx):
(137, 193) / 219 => 334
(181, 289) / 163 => 332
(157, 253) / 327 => 347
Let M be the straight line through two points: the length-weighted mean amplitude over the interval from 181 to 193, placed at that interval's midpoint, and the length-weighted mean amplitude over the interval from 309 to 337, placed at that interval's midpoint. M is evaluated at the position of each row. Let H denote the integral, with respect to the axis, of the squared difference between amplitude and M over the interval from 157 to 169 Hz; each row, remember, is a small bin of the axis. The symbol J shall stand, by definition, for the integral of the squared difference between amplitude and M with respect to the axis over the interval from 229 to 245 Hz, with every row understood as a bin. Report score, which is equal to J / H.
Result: 0.8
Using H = 770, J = 582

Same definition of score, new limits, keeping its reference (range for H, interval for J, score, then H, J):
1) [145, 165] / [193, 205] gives 0.2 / 1194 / 287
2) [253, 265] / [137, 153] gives 1.6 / 554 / 895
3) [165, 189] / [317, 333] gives 0.4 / 4451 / 1812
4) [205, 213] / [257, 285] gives 13.2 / 295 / 3889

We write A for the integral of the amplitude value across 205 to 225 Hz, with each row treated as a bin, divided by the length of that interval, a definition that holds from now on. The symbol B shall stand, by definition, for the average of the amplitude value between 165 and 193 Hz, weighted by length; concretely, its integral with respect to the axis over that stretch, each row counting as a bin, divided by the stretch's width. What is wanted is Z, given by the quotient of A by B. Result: 1.00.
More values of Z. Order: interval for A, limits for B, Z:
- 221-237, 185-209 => 1.01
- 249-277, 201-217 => 0.95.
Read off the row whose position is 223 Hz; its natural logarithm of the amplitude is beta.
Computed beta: 5.77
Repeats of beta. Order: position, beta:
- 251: 5.64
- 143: 5.75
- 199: 5.68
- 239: 5.65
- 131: 5.72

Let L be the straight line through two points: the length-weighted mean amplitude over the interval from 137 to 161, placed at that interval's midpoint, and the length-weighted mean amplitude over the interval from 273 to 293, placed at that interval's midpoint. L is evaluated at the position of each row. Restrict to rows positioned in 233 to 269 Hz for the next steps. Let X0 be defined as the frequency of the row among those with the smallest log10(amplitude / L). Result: 267 Hz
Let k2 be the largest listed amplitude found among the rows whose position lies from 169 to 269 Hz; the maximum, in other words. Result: 323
